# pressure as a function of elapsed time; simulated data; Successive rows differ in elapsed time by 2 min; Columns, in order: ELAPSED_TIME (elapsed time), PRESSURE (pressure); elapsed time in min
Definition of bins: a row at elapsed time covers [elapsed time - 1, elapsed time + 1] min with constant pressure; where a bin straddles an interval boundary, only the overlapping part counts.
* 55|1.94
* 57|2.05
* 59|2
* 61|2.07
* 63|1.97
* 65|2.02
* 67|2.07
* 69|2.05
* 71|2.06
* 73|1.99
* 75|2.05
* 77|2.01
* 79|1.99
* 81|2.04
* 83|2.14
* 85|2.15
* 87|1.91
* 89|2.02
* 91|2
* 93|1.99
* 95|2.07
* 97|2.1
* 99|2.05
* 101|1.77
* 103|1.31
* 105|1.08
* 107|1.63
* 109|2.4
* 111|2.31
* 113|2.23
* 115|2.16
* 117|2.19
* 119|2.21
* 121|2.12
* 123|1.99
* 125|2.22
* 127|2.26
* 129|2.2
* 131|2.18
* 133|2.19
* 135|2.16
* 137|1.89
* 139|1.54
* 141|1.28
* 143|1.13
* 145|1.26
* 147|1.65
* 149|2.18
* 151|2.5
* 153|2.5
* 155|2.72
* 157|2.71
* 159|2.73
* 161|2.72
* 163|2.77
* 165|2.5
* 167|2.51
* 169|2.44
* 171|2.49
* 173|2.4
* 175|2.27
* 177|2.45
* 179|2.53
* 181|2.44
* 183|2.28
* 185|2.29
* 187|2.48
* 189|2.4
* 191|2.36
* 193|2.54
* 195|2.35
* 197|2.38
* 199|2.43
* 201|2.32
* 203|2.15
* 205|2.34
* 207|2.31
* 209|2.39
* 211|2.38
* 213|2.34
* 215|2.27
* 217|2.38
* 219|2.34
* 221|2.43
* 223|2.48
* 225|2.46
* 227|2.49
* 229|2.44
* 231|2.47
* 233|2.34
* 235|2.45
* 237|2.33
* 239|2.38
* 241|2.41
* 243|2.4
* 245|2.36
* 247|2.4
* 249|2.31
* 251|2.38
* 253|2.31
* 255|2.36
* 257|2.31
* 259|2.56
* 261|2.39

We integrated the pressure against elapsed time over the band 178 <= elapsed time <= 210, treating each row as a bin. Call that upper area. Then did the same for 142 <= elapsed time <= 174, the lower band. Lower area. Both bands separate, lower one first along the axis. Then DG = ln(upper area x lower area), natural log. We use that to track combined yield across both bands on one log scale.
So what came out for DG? 8.64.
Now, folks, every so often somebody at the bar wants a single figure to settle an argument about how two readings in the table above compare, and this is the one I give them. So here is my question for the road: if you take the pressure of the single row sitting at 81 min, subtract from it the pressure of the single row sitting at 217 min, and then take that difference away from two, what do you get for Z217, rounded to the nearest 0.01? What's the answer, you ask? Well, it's 2.34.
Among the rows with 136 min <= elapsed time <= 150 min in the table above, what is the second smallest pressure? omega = 1.26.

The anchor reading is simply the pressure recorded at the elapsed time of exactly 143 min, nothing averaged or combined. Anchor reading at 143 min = 1.13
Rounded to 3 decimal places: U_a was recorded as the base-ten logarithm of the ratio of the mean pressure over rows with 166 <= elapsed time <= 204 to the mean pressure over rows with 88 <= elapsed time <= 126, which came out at 0.080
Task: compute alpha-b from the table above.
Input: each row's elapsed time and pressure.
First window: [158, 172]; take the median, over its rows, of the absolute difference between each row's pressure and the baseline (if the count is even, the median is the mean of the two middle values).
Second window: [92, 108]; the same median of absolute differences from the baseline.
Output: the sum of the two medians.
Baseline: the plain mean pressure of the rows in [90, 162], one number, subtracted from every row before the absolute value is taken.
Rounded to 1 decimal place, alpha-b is 0.6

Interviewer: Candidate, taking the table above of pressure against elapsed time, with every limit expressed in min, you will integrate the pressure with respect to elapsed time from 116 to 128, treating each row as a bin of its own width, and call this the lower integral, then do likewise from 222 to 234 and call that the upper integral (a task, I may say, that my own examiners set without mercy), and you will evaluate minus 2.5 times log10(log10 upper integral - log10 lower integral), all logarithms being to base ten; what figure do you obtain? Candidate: 3.2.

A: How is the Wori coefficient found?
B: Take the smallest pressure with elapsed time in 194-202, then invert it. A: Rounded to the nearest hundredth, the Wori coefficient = 0.43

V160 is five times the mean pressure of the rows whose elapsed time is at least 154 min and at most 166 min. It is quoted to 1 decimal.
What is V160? 13.5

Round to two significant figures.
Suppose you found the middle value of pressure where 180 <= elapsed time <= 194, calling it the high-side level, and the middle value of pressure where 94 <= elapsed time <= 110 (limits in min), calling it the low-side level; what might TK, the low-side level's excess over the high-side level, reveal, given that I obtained -0.49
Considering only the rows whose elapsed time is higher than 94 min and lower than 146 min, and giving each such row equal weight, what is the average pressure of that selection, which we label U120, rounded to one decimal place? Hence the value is 1.9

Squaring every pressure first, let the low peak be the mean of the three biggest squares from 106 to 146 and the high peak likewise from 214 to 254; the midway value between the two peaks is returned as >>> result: 5.78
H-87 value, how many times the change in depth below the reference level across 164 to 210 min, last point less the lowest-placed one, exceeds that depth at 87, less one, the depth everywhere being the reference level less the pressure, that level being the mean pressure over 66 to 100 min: -0.2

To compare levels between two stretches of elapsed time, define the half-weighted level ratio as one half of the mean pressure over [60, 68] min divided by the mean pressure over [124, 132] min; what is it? 0.46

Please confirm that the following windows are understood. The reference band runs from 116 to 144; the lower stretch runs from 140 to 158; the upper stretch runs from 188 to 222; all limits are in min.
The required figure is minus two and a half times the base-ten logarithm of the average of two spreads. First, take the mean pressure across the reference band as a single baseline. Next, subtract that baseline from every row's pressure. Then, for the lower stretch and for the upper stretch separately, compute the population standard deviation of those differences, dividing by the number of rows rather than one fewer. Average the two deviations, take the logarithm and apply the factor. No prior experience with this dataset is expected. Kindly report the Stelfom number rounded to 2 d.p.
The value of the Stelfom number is 1.14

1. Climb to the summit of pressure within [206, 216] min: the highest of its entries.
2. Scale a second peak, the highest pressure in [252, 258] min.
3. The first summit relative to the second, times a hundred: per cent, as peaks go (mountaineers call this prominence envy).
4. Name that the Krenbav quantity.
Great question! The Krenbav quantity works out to 101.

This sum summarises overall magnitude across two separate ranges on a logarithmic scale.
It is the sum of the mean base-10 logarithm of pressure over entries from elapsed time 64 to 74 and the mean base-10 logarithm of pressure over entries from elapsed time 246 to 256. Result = 0.68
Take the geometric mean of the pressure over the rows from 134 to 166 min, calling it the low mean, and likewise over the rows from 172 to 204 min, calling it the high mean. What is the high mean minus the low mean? 0.33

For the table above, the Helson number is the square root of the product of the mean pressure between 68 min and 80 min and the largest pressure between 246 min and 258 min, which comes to 2.2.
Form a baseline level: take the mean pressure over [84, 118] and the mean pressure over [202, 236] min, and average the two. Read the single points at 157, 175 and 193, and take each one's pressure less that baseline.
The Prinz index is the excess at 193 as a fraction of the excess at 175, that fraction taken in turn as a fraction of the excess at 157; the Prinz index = 7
